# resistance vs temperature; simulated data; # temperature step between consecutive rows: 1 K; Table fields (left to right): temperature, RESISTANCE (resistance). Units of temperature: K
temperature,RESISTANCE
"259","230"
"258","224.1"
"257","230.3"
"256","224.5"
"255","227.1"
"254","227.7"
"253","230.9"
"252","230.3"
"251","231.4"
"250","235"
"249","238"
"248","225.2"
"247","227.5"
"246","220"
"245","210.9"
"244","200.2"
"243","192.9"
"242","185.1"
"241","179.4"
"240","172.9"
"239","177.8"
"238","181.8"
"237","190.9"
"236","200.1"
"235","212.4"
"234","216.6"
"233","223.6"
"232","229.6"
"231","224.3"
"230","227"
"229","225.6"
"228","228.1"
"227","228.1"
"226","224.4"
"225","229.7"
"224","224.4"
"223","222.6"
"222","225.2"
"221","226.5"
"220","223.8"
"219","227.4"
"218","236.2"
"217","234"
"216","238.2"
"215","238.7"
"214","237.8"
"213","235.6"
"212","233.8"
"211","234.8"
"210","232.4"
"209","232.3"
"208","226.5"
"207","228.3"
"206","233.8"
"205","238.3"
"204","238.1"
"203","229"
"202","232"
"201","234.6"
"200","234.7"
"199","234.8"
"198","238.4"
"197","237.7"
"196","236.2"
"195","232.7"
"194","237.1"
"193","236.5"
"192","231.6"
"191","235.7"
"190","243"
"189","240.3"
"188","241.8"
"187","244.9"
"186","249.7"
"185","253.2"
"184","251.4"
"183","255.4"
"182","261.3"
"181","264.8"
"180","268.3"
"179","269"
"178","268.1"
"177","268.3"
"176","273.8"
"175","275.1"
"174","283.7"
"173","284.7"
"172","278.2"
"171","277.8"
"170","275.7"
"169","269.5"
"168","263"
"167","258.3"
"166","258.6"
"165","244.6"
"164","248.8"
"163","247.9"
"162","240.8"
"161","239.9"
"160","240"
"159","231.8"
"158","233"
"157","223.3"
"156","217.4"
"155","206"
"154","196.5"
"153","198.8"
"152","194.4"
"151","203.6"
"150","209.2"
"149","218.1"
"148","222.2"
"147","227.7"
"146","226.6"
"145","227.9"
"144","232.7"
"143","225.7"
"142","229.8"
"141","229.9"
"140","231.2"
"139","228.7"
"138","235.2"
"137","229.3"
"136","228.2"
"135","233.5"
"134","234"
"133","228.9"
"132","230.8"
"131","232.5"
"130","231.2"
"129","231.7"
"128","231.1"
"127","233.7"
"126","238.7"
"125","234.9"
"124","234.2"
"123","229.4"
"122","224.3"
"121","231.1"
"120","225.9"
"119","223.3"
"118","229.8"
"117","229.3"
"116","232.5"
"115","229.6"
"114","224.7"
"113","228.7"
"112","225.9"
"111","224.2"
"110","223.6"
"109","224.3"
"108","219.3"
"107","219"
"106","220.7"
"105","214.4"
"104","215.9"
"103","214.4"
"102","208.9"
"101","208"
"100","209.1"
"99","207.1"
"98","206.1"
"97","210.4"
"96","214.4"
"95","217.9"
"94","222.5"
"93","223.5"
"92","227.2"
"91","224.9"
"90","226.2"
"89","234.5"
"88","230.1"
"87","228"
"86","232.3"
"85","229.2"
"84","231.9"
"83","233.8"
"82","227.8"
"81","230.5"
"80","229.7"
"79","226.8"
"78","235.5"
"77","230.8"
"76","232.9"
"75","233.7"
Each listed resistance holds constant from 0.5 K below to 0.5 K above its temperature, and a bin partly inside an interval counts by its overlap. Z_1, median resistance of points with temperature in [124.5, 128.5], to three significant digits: 234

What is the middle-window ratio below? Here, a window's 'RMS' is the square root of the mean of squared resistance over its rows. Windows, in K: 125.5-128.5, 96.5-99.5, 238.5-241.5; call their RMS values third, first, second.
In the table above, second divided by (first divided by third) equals 199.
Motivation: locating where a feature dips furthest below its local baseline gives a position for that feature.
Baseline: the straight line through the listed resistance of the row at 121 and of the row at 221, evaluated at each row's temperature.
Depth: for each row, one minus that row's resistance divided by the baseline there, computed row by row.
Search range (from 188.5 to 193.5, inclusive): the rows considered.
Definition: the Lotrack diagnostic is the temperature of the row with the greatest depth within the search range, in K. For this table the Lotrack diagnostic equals 192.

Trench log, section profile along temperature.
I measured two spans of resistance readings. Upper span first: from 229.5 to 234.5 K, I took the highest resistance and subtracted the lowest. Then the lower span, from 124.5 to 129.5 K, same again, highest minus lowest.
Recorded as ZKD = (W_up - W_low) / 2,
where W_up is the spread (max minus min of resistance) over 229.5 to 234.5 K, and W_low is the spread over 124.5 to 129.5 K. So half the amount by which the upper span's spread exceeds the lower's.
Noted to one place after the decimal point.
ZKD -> 2.7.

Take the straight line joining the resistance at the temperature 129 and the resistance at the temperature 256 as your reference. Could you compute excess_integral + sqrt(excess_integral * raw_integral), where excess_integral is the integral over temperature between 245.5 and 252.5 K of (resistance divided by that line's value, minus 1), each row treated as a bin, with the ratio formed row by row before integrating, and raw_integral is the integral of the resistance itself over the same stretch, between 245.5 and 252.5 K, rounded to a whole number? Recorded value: 16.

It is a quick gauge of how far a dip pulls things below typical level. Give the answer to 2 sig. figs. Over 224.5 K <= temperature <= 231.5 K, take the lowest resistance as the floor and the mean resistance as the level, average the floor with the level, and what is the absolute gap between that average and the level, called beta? 1.2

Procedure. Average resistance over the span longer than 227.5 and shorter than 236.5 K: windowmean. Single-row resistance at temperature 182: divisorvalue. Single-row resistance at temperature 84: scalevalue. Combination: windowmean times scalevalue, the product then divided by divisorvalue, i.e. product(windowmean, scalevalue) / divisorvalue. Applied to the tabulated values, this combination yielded 196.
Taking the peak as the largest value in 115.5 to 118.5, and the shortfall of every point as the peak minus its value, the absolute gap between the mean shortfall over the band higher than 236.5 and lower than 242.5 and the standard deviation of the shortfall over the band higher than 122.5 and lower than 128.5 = 48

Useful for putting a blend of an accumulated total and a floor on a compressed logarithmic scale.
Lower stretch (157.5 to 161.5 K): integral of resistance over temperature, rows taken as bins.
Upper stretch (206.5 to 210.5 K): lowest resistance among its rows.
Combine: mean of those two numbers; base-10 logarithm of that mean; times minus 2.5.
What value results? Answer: -6.92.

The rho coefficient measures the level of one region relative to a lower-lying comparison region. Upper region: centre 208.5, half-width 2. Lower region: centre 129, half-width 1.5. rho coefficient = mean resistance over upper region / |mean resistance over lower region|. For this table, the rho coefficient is 0.99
